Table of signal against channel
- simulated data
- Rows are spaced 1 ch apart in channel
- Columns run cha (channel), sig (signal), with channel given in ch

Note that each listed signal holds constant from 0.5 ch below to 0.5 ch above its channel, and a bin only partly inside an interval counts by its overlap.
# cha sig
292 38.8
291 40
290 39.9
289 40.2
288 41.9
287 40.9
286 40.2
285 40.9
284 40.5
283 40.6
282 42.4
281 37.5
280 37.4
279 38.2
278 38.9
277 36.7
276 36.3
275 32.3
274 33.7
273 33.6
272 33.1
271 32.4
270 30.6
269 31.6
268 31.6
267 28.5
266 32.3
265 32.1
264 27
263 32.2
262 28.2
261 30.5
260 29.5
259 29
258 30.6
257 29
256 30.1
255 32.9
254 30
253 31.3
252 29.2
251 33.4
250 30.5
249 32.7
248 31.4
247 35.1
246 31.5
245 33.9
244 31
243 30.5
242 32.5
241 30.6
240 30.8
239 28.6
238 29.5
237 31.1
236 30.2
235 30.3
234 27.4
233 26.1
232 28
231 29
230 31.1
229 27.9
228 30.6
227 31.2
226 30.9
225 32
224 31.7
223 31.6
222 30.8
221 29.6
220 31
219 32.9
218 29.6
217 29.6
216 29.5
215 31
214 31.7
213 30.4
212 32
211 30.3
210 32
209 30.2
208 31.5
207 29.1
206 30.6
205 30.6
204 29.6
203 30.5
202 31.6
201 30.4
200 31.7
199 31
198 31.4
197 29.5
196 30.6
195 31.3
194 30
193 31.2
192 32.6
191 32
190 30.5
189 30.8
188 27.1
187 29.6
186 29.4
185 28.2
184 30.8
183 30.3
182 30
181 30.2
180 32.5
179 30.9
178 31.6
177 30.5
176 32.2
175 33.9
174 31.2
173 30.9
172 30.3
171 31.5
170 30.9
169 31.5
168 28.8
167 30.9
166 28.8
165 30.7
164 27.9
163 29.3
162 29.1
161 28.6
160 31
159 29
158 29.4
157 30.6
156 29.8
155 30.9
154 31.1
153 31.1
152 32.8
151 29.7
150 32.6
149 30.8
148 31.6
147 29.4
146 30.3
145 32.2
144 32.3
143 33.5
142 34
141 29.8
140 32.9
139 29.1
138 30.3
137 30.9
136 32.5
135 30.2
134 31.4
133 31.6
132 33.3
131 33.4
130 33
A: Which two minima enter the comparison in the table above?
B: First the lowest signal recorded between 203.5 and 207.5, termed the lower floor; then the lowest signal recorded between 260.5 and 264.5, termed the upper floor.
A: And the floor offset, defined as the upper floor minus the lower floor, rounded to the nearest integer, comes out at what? -2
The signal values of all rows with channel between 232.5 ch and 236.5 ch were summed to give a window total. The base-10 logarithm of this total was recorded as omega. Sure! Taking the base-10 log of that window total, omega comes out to 2.06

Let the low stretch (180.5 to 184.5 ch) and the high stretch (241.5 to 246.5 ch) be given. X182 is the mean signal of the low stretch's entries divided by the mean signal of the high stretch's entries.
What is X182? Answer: 0.95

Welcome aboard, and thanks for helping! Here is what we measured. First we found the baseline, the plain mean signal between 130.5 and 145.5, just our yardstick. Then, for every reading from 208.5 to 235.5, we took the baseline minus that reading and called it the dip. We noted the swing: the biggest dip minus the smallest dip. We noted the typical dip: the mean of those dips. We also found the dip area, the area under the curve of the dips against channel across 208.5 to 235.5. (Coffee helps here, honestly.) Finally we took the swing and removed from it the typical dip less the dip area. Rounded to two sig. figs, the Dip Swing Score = 46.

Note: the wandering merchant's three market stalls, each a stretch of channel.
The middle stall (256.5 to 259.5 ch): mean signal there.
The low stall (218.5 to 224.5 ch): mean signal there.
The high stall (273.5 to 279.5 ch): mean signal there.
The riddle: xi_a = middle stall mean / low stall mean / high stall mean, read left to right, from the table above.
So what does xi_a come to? 0.0262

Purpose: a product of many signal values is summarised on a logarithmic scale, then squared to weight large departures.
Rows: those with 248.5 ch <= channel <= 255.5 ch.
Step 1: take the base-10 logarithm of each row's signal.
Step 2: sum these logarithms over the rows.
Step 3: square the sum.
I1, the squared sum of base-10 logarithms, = 110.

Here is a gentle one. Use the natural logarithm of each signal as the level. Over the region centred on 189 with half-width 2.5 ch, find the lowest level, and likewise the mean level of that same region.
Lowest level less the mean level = -0.10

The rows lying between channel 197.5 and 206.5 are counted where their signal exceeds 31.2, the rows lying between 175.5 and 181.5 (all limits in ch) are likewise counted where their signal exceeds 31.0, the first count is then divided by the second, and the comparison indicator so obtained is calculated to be 1.0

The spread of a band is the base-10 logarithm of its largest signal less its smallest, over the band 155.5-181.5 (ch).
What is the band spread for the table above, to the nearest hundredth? 0.78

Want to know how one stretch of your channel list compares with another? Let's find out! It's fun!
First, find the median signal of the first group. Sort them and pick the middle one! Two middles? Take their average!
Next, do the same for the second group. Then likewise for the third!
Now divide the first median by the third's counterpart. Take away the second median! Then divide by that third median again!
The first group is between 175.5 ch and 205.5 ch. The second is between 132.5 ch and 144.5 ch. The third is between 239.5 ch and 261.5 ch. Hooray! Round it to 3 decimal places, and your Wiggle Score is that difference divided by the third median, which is -0.994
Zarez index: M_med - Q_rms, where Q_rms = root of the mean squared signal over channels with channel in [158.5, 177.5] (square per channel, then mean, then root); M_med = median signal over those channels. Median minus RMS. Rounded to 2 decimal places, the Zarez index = 0.30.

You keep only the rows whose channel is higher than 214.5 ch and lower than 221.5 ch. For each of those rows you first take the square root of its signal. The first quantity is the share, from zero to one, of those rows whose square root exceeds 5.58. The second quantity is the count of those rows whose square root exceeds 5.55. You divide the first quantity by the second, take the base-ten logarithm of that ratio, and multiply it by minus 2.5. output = 3.31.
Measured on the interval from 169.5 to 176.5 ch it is 2.55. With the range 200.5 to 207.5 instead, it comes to 2.11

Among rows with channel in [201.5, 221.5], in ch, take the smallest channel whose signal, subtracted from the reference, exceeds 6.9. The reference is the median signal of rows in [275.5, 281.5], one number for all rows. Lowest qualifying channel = 203 ch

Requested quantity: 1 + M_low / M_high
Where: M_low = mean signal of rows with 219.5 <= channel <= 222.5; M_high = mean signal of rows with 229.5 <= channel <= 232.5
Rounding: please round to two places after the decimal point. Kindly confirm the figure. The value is 2.04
